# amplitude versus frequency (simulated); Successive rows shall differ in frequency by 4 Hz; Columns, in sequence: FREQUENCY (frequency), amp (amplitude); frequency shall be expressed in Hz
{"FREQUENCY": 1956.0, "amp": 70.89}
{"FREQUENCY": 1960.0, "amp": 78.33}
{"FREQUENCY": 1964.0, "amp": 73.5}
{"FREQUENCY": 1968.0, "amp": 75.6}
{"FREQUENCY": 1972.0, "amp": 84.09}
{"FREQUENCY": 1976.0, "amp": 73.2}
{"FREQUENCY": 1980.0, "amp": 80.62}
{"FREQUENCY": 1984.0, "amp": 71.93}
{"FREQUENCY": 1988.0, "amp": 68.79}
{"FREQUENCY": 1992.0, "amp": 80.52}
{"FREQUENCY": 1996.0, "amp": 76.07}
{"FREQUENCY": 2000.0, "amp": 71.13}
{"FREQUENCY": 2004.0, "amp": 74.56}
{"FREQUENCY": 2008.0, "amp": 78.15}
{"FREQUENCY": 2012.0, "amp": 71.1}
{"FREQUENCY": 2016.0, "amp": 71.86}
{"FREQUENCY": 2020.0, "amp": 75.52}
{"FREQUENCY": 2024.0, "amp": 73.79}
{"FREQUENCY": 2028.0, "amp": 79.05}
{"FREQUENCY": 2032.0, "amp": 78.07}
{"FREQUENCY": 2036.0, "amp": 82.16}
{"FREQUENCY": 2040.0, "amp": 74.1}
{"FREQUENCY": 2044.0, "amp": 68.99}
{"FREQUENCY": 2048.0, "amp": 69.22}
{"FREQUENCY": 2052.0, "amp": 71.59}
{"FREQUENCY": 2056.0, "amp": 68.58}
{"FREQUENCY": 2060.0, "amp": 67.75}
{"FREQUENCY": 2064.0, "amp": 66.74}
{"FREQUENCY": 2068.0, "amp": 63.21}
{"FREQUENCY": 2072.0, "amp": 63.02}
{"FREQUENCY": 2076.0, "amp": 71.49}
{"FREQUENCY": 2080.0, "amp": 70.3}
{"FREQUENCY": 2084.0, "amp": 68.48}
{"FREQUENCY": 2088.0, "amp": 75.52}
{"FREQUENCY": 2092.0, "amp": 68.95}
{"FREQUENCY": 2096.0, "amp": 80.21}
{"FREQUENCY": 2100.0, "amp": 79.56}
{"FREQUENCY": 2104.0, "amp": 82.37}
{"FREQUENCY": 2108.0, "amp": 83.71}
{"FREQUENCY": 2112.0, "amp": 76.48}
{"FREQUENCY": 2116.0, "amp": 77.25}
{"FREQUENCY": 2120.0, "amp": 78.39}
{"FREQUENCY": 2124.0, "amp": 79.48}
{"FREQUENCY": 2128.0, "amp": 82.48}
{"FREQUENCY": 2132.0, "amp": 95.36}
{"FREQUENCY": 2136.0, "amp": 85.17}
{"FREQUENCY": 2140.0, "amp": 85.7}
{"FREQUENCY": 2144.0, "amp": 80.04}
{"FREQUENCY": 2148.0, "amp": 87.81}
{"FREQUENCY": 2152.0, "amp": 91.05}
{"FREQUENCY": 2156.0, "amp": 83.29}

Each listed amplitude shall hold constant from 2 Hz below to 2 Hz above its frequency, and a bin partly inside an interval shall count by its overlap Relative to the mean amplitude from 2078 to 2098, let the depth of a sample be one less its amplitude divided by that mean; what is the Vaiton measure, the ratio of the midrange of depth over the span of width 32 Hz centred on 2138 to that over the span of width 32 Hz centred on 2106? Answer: 4.0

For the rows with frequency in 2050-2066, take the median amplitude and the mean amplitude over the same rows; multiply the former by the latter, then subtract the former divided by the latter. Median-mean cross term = 4680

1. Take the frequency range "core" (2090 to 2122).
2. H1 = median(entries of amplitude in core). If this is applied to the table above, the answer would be 79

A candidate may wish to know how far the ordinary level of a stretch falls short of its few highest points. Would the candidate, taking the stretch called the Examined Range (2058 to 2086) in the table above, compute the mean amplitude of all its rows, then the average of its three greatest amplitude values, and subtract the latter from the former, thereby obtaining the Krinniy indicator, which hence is -2.8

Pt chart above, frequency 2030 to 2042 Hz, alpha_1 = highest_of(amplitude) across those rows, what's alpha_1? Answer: 82.16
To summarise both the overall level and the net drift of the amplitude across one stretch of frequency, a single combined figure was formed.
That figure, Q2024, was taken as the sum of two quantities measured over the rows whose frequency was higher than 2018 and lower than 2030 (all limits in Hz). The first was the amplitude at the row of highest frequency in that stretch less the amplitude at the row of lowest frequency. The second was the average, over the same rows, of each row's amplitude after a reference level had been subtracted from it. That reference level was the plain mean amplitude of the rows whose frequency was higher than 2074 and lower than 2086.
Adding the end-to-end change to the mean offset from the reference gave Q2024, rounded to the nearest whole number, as 10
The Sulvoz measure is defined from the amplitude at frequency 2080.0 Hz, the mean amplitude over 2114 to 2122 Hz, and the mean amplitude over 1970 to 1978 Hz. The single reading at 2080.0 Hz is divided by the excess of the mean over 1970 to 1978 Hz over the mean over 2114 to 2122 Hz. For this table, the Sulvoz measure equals 85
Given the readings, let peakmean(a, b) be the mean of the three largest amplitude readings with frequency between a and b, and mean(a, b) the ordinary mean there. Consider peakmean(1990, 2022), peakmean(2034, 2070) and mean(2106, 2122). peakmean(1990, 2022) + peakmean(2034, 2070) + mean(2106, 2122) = 233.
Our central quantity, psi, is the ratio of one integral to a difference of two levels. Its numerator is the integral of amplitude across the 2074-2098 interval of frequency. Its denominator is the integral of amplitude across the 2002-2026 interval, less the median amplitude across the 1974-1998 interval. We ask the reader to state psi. 1.02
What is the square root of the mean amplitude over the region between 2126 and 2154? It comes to 9.3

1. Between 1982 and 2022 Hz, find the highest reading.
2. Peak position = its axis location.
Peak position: 1992.0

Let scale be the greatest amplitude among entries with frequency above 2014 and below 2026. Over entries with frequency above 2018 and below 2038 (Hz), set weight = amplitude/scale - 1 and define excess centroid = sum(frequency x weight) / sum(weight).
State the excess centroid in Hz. 2034.4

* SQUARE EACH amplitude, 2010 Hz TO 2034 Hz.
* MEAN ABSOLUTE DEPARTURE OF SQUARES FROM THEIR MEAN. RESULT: 397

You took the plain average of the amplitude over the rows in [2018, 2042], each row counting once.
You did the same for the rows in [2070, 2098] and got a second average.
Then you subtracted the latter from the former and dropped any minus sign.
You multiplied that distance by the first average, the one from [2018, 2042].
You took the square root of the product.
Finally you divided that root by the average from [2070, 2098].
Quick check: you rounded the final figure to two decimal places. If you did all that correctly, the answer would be 0.30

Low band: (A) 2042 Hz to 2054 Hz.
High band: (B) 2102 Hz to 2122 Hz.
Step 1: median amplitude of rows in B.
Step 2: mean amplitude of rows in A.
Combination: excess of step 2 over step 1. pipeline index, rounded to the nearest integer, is -8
